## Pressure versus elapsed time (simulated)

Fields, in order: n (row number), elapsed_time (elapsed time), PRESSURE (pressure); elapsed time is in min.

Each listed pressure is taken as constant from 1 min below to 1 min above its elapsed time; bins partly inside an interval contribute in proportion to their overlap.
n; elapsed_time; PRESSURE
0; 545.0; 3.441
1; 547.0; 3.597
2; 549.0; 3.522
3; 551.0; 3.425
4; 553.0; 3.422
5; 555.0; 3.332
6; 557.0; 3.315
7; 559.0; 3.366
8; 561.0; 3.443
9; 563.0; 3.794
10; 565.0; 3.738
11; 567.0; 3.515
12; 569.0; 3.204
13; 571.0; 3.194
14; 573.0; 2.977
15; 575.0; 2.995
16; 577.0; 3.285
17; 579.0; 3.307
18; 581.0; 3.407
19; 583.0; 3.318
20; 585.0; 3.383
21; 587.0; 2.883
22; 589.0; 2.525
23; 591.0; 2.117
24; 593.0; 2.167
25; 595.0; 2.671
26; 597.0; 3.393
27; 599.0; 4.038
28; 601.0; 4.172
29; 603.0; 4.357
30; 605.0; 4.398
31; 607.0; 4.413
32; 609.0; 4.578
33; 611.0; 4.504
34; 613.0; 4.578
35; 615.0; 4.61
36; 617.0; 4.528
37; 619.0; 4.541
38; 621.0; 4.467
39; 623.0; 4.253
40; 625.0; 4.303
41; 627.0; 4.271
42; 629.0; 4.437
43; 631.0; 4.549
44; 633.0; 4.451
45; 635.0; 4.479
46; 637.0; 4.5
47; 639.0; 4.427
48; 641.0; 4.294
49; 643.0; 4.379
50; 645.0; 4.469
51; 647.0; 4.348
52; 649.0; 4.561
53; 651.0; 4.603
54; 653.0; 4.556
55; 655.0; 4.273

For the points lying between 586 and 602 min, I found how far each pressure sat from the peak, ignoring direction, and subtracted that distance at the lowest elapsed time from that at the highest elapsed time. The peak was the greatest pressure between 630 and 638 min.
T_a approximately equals -1.3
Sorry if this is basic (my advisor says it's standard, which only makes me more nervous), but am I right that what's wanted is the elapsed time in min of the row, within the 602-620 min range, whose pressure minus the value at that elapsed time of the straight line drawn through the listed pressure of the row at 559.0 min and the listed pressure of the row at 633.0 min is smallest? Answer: 619.0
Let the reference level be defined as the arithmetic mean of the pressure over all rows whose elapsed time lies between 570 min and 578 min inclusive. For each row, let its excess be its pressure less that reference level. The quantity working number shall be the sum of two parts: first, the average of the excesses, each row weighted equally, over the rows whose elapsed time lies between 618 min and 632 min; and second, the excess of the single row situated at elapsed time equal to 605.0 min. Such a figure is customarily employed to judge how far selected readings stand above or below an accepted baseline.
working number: 2.6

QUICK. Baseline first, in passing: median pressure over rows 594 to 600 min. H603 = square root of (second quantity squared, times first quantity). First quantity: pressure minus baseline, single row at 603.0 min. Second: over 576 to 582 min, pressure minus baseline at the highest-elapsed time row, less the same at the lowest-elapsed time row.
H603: 0.12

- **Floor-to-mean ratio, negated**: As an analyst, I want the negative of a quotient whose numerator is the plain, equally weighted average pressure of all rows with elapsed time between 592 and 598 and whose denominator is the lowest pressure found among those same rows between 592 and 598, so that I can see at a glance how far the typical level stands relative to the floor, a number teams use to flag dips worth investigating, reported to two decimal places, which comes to -1.27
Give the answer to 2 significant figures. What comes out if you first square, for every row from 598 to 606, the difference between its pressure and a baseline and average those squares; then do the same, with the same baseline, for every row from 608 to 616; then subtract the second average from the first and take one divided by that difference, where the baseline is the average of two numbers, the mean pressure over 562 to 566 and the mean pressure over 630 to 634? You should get -6.3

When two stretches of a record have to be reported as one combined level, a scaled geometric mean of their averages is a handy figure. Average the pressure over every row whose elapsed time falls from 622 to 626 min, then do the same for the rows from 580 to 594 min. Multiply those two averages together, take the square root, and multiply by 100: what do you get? 348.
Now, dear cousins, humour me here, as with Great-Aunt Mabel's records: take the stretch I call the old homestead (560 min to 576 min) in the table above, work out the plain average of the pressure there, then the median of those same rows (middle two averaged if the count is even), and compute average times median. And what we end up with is 11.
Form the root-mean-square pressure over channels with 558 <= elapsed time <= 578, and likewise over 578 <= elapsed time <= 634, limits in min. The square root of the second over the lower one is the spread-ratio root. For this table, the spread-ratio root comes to 1.09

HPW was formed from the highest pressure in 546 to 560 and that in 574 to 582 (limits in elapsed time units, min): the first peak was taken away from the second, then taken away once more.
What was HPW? -3.8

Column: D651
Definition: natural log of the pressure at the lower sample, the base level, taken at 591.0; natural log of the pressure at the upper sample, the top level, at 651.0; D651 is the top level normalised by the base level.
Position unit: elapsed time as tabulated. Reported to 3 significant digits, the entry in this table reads 2.04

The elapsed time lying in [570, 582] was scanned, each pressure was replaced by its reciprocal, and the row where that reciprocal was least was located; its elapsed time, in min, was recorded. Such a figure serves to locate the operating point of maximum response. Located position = 581.0 min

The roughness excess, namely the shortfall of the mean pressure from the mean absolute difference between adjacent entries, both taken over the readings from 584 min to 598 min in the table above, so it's -2.3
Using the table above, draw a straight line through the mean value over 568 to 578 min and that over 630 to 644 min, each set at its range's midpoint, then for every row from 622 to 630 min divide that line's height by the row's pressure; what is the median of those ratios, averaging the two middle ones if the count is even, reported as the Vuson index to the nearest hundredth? 0.98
